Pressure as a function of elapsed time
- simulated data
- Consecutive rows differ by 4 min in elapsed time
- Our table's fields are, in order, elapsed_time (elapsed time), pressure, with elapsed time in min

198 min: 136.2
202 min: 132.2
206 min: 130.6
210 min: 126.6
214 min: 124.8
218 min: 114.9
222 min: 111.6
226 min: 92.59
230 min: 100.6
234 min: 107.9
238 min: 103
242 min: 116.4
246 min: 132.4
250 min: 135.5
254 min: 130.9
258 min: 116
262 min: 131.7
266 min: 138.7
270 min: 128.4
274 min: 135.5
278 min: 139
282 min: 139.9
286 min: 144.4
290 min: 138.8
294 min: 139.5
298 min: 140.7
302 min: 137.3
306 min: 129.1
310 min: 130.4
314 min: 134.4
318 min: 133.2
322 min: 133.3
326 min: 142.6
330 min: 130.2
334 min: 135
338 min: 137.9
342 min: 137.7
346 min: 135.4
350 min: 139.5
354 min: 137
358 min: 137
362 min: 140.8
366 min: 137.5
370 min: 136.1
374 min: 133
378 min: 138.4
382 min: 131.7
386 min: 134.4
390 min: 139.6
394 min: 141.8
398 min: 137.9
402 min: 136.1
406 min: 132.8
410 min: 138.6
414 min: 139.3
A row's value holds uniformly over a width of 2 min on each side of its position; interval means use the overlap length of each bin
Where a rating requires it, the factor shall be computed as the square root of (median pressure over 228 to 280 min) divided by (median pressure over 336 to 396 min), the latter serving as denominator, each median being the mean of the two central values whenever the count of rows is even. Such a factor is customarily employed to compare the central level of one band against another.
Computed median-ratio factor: 0.98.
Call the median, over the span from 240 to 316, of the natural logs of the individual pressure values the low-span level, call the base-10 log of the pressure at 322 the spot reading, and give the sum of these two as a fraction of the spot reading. 3.310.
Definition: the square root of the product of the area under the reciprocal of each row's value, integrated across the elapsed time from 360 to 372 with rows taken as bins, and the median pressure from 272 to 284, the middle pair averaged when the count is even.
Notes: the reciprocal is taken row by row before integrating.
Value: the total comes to 3.48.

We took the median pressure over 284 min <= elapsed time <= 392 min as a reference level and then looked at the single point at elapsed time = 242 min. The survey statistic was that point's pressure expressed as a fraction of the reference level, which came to 0.85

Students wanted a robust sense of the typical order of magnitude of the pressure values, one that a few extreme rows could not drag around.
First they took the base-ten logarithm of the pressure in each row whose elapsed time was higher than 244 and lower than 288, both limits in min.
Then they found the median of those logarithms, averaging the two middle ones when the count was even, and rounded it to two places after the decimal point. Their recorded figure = 2.13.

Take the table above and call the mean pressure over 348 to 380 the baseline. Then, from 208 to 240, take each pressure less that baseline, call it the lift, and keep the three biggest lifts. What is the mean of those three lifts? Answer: -15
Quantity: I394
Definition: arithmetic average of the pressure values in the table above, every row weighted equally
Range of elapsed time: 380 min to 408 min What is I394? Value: 136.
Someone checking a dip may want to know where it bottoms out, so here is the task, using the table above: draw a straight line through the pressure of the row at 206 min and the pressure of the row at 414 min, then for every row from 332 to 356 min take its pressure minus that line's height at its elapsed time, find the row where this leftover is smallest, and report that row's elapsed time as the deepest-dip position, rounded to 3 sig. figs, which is 346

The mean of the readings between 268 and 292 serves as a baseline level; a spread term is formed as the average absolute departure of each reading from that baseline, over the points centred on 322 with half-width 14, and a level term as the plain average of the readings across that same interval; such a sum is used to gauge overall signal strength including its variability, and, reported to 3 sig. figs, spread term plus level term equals 139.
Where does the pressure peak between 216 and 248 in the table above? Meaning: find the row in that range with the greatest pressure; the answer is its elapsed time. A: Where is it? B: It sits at 246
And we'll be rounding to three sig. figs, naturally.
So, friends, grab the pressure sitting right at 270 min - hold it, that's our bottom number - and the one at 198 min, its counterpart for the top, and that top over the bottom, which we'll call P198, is 1.06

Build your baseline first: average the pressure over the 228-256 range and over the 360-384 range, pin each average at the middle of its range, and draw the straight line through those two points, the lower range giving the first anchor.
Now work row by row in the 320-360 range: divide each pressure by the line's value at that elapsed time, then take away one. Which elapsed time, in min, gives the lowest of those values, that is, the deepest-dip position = 330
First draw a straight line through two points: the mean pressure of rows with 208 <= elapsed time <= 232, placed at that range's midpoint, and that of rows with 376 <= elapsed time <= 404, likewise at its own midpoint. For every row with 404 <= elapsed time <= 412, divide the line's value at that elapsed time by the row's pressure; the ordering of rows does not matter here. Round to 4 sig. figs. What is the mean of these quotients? 1.031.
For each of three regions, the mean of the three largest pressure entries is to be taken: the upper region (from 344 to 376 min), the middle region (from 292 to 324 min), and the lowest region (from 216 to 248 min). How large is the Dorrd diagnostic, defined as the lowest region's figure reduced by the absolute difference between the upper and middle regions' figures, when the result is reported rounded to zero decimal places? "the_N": 121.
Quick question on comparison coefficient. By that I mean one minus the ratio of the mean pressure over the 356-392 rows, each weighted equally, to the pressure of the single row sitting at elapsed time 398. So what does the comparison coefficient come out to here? 0.01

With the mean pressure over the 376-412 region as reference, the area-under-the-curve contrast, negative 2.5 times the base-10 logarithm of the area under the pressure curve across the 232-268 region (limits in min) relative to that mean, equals -3.78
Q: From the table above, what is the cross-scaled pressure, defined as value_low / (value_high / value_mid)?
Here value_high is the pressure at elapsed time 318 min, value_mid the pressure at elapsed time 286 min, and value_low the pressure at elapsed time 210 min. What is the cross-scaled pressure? 137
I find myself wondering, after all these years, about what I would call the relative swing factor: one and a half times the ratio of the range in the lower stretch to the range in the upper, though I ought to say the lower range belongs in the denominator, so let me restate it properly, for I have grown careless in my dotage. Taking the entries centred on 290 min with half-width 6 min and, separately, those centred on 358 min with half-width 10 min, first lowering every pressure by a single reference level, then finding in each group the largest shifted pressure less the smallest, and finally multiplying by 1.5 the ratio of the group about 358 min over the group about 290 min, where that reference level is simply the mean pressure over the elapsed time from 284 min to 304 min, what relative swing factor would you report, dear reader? 1.0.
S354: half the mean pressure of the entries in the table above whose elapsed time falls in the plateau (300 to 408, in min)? 68.0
